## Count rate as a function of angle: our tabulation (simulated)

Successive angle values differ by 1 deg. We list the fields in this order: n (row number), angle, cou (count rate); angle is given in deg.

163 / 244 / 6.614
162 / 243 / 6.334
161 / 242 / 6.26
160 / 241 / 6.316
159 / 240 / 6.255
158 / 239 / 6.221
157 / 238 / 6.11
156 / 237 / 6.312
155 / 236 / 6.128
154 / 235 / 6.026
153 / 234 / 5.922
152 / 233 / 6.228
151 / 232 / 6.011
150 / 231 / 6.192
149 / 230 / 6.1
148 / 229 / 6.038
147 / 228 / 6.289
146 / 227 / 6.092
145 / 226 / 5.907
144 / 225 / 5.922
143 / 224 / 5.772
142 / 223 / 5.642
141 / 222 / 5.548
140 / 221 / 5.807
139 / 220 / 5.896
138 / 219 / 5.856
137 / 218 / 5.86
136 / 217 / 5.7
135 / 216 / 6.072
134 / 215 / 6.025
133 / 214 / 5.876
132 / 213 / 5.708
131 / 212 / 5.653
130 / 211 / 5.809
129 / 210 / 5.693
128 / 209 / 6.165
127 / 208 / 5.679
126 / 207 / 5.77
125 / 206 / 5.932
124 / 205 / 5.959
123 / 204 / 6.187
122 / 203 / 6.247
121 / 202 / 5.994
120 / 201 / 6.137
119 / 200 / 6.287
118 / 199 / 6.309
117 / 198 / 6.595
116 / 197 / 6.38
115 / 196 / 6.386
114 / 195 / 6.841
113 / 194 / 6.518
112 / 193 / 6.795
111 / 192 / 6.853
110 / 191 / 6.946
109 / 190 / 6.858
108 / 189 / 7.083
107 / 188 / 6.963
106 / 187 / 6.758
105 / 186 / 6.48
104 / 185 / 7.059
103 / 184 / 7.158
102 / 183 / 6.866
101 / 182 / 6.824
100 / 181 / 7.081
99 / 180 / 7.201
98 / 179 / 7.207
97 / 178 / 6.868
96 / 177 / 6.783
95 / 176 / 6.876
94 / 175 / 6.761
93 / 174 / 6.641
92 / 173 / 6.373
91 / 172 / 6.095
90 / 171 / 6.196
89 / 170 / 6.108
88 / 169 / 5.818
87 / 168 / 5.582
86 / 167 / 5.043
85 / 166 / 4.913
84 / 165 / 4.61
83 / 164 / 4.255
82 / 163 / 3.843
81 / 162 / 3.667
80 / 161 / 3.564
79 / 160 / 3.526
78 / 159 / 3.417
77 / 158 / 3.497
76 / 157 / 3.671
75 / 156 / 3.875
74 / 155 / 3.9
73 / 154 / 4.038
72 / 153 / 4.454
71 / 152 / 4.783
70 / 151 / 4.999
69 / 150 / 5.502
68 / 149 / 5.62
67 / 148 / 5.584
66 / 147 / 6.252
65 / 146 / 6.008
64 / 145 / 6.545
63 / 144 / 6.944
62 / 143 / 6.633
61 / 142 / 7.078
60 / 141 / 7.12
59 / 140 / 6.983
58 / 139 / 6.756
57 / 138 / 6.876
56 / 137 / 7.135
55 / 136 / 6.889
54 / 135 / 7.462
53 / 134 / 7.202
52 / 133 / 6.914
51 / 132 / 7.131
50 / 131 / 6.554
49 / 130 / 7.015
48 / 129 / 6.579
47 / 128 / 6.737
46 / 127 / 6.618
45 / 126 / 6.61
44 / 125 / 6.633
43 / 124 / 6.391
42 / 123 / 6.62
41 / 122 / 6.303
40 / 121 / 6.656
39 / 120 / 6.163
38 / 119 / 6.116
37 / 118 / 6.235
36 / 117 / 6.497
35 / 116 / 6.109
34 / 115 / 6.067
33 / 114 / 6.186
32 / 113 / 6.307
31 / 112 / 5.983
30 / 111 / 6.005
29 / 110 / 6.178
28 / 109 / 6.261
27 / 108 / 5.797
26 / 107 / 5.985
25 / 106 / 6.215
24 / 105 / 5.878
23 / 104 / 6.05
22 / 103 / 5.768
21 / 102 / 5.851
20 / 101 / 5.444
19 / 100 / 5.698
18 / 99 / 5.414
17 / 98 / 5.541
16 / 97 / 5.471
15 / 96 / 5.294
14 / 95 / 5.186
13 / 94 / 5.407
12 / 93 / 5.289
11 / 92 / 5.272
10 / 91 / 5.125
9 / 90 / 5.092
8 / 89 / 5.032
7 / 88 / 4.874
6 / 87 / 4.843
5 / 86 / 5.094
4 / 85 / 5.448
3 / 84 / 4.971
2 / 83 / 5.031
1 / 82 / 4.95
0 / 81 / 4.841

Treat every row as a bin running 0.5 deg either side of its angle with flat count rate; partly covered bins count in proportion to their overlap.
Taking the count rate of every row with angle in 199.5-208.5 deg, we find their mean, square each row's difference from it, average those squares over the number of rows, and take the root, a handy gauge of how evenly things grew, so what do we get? 0.20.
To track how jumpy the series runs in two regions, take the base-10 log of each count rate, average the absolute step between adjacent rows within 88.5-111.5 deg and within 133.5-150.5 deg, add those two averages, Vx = 0.0329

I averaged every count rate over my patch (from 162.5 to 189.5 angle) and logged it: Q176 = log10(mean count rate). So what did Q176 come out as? 0.798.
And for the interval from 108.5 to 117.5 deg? 0.791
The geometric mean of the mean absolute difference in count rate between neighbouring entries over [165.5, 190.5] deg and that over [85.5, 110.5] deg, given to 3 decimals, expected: 0.191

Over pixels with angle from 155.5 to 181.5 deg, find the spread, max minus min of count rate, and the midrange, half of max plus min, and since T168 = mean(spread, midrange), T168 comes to 4.6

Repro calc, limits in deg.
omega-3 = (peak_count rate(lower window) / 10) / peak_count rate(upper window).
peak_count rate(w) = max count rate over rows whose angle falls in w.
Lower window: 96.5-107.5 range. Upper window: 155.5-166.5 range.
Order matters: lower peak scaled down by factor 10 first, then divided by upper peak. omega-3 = 0.127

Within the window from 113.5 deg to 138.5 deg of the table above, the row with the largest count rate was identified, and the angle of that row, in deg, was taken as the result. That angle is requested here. 135 deg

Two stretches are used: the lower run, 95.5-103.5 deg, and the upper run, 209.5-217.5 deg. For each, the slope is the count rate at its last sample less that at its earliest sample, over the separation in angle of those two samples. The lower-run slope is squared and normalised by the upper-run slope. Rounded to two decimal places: 4.59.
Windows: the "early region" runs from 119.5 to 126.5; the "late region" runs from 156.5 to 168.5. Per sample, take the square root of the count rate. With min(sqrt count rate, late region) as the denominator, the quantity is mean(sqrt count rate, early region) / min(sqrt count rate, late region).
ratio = 1.38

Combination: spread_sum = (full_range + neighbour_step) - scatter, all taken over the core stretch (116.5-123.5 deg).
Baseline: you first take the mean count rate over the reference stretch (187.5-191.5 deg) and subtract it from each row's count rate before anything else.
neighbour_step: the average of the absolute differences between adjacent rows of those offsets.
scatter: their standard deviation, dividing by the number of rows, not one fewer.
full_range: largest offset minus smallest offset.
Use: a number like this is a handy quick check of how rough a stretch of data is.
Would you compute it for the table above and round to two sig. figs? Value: 0.60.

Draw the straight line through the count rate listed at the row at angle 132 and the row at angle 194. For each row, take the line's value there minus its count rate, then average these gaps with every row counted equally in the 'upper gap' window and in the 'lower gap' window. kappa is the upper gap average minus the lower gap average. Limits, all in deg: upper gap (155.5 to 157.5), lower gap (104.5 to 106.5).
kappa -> 1.8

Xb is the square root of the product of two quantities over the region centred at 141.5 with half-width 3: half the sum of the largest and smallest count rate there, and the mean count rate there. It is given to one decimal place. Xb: 6.9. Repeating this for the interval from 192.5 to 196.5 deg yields 6.6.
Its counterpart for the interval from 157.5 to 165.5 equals 3.9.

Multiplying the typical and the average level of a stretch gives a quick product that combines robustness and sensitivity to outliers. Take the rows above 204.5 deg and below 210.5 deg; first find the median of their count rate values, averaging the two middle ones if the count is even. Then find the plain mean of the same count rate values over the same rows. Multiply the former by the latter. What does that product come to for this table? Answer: 34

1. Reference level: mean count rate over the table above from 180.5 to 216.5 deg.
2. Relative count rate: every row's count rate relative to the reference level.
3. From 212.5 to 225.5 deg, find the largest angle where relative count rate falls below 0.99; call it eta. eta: 225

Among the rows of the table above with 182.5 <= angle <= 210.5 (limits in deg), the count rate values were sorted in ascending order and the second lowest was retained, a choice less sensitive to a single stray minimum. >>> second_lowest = 5.693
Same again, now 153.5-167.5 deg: 3.497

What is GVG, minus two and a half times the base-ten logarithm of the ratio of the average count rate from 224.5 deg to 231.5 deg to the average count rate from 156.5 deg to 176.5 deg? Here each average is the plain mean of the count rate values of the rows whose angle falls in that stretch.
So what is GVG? -0.207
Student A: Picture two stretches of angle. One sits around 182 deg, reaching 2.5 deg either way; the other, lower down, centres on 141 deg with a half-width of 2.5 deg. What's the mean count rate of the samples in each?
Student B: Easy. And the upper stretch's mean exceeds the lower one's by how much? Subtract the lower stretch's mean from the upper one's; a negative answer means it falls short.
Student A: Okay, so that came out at 0.11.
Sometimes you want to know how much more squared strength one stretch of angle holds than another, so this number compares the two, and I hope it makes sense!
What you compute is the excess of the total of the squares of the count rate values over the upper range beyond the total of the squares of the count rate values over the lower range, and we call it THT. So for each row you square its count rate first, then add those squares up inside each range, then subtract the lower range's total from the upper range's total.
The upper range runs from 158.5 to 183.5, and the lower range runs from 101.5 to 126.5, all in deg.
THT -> -111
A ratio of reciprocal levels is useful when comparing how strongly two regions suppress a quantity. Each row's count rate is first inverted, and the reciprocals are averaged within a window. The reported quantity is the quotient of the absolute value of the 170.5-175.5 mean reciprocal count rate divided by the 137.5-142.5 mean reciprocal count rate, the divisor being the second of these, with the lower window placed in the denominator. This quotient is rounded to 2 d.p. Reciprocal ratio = 1.09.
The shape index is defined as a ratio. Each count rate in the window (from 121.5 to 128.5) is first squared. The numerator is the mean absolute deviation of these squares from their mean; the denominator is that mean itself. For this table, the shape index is 0.037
